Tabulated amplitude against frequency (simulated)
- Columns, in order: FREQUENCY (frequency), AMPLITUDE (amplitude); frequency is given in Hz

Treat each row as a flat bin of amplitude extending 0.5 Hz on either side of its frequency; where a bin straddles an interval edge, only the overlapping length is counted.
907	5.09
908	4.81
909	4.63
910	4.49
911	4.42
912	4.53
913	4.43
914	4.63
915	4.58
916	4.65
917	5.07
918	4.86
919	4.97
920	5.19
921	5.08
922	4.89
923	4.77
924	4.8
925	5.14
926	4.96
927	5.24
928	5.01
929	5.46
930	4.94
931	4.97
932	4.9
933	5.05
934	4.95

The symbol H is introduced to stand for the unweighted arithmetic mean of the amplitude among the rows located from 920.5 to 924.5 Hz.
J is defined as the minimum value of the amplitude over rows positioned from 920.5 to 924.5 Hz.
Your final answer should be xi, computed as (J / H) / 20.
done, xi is 0.0488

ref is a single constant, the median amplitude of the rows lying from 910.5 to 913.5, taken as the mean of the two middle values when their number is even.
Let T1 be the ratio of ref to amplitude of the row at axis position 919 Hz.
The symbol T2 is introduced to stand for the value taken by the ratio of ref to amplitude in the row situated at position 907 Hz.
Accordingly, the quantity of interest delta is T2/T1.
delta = 0.98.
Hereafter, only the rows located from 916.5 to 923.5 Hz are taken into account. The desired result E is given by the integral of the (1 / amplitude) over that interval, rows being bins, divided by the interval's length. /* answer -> 0.201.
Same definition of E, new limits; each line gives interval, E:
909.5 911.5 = 0.224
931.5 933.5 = 0.201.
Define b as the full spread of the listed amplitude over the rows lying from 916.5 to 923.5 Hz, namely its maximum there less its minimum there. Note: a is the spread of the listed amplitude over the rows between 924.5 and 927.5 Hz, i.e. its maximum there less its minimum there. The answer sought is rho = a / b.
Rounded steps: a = 0.28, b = 0.42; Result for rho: 0.7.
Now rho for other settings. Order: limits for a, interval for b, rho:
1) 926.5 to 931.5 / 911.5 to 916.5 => 2.4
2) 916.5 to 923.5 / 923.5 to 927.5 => 1.0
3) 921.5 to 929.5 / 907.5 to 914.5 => 1.8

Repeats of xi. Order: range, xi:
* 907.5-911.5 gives 0.0482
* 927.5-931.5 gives 0.0485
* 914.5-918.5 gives 0.0478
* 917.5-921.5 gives 0.0484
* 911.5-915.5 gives 0.0488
